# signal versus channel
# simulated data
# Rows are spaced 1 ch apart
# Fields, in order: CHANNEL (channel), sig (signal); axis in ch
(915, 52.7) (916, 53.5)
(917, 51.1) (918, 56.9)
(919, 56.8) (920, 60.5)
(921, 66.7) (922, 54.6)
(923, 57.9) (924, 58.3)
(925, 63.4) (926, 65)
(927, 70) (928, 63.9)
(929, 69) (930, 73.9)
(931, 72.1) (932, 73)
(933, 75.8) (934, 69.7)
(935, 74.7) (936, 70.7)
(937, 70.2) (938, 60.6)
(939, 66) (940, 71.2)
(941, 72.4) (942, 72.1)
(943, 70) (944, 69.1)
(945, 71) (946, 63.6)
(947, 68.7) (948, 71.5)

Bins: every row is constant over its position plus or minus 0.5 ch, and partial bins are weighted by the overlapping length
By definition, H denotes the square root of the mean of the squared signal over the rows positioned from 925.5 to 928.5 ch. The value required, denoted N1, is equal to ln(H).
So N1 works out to 4.19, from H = 66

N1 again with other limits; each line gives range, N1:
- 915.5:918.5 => 3.99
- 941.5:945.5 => 4.26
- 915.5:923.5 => 4.05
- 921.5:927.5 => 4.12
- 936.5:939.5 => 4.19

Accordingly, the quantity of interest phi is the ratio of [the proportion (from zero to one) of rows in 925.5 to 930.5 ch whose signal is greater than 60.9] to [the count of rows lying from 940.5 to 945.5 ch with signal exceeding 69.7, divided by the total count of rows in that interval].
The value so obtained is 1.25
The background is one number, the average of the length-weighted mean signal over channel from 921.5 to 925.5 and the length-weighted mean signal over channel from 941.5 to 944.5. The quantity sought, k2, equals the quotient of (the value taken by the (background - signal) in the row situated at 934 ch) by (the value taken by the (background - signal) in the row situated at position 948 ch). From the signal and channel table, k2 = 1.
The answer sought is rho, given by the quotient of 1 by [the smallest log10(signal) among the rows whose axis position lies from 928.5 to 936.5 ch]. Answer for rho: 0.544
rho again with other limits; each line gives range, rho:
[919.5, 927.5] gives 0.576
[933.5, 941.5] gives 0.561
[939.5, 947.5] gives 0.554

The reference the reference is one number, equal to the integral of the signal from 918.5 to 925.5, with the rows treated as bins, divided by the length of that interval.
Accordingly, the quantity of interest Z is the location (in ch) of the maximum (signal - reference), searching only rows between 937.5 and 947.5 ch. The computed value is 941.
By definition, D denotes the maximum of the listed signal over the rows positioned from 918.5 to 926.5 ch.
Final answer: 66.7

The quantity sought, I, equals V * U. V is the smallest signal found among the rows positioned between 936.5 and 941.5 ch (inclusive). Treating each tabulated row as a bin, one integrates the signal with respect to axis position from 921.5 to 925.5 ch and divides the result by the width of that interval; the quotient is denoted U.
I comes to 3548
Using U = 59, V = 60.6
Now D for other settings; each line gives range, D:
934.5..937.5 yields 74.7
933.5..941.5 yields 74.7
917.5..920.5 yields 60.5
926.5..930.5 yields 73.9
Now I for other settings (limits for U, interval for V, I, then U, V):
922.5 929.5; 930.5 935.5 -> 4456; 64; 69.7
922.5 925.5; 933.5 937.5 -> 4173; 60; 69.7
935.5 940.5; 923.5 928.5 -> 3949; 68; 58.3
